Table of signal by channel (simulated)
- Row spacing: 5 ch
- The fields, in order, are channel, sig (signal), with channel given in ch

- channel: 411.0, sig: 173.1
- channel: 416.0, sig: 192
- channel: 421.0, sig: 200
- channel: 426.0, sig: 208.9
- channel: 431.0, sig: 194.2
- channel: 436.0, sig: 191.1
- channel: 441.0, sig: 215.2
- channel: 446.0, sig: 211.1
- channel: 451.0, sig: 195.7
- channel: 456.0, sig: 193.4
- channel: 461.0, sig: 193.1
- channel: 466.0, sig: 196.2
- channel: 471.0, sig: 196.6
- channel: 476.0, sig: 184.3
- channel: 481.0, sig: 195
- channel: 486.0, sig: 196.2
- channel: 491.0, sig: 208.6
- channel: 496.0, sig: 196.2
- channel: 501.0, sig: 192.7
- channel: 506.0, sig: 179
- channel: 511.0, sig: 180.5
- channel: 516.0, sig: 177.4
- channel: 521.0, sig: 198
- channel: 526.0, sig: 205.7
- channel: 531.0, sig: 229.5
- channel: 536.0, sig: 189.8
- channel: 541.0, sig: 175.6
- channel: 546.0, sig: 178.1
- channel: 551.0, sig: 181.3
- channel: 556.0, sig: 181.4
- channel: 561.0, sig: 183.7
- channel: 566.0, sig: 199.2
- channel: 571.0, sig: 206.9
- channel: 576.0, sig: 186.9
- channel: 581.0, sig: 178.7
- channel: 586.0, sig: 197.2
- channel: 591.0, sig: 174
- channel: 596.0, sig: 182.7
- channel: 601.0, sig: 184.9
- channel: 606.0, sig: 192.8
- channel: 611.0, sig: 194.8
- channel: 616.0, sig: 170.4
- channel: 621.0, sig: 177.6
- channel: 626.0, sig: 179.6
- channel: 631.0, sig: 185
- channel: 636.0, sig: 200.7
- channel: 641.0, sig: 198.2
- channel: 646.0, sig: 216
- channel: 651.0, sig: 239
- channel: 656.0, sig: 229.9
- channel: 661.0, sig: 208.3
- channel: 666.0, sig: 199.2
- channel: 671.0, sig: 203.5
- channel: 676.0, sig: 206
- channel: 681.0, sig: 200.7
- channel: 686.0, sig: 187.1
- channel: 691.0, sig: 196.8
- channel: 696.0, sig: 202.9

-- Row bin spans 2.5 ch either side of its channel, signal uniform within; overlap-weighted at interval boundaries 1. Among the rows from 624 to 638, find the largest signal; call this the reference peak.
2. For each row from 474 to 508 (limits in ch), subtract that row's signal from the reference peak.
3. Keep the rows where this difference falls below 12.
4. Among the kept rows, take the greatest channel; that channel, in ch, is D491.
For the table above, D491 501.0 ch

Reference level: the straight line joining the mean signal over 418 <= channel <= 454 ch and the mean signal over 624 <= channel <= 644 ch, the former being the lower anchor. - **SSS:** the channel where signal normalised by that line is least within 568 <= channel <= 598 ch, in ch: 591.0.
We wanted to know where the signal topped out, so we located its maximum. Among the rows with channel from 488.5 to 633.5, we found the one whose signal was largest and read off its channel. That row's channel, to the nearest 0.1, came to 531.0 ch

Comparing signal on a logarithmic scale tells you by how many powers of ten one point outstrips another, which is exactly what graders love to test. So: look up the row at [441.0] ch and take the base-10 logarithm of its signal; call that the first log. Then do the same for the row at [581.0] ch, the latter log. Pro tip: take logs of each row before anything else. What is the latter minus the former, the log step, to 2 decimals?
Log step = -0.08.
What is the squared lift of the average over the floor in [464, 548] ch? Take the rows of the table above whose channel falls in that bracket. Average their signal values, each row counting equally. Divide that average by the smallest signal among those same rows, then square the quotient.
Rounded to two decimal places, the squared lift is 1.21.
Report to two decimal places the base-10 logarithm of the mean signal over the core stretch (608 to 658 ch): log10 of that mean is 2.30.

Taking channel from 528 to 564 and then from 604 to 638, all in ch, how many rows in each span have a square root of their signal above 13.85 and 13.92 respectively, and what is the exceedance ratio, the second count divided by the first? 2.0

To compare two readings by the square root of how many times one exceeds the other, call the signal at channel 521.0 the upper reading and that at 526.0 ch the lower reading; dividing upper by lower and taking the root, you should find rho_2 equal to 0.98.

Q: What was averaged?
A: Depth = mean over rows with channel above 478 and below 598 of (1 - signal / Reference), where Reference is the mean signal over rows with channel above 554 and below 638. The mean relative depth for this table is -0.020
